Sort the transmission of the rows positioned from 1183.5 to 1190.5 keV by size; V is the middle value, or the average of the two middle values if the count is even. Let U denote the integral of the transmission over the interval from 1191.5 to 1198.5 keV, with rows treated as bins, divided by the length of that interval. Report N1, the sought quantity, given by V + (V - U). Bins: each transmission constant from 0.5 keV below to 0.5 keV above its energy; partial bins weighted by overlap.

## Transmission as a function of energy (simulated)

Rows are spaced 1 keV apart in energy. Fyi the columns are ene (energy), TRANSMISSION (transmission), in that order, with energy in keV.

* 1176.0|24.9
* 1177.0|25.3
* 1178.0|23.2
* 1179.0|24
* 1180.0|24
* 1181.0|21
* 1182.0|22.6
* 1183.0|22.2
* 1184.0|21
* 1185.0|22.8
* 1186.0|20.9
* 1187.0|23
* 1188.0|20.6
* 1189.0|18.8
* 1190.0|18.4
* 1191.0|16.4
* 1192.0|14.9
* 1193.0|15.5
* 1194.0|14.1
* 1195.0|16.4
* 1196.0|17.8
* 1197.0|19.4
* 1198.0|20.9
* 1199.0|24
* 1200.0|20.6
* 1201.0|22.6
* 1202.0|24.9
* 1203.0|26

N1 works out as 25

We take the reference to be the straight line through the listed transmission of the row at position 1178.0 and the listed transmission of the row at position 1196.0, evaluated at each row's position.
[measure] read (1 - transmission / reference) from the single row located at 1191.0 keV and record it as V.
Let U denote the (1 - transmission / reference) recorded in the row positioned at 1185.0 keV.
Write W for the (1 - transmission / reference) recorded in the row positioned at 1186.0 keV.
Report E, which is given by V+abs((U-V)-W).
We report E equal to 0.38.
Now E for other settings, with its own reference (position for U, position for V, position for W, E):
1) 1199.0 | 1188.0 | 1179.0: 0.33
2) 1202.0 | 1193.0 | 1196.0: 0.90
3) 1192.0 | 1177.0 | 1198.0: 0.43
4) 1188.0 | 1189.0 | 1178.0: 0.13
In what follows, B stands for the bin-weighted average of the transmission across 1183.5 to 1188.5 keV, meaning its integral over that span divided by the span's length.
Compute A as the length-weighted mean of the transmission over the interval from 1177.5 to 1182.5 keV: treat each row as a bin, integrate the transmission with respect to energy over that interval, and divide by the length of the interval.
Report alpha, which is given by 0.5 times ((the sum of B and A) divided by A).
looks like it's 0.97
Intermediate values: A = 23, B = 22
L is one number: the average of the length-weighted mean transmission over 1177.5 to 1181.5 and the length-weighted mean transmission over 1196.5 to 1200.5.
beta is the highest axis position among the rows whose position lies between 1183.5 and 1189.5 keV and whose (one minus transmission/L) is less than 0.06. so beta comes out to 1187.0 keV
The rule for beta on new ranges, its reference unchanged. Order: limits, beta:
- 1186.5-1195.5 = 1187.0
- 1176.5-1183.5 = 1183.0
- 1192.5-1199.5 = 1199.0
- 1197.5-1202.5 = 1202.0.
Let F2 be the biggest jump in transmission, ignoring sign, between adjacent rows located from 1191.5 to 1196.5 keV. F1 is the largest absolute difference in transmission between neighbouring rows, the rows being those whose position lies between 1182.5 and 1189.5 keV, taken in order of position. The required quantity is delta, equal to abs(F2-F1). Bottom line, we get 0.1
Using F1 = 2.4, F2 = 2.30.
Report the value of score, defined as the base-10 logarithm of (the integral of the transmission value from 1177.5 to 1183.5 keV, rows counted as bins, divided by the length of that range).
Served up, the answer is 1.36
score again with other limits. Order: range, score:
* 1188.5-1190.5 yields 1.27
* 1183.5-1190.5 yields 1.32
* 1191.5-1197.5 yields 1.21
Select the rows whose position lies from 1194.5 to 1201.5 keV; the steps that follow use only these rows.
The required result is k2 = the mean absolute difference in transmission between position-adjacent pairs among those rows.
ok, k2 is 2.2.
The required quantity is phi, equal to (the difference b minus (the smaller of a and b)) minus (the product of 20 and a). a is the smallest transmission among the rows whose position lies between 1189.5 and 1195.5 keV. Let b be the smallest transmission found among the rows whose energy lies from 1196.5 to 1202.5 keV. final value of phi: -277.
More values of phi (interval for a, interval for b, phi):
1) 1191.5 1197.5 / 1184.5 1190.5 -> -278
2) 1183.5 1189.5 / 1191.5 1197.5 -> -376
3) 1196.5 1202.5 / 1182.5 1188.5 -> -387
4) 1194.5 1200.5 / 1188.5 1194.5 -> -328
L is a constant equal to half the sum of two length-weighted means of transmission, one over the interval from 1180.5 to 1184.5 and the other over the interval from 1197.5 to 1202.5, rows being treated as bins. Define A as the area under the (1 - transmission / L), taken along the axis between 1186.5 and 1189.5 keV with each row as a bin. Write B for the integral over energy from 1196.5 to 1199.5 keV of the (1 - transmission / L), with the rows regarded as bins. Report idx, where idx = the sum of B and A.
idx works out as 0.3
